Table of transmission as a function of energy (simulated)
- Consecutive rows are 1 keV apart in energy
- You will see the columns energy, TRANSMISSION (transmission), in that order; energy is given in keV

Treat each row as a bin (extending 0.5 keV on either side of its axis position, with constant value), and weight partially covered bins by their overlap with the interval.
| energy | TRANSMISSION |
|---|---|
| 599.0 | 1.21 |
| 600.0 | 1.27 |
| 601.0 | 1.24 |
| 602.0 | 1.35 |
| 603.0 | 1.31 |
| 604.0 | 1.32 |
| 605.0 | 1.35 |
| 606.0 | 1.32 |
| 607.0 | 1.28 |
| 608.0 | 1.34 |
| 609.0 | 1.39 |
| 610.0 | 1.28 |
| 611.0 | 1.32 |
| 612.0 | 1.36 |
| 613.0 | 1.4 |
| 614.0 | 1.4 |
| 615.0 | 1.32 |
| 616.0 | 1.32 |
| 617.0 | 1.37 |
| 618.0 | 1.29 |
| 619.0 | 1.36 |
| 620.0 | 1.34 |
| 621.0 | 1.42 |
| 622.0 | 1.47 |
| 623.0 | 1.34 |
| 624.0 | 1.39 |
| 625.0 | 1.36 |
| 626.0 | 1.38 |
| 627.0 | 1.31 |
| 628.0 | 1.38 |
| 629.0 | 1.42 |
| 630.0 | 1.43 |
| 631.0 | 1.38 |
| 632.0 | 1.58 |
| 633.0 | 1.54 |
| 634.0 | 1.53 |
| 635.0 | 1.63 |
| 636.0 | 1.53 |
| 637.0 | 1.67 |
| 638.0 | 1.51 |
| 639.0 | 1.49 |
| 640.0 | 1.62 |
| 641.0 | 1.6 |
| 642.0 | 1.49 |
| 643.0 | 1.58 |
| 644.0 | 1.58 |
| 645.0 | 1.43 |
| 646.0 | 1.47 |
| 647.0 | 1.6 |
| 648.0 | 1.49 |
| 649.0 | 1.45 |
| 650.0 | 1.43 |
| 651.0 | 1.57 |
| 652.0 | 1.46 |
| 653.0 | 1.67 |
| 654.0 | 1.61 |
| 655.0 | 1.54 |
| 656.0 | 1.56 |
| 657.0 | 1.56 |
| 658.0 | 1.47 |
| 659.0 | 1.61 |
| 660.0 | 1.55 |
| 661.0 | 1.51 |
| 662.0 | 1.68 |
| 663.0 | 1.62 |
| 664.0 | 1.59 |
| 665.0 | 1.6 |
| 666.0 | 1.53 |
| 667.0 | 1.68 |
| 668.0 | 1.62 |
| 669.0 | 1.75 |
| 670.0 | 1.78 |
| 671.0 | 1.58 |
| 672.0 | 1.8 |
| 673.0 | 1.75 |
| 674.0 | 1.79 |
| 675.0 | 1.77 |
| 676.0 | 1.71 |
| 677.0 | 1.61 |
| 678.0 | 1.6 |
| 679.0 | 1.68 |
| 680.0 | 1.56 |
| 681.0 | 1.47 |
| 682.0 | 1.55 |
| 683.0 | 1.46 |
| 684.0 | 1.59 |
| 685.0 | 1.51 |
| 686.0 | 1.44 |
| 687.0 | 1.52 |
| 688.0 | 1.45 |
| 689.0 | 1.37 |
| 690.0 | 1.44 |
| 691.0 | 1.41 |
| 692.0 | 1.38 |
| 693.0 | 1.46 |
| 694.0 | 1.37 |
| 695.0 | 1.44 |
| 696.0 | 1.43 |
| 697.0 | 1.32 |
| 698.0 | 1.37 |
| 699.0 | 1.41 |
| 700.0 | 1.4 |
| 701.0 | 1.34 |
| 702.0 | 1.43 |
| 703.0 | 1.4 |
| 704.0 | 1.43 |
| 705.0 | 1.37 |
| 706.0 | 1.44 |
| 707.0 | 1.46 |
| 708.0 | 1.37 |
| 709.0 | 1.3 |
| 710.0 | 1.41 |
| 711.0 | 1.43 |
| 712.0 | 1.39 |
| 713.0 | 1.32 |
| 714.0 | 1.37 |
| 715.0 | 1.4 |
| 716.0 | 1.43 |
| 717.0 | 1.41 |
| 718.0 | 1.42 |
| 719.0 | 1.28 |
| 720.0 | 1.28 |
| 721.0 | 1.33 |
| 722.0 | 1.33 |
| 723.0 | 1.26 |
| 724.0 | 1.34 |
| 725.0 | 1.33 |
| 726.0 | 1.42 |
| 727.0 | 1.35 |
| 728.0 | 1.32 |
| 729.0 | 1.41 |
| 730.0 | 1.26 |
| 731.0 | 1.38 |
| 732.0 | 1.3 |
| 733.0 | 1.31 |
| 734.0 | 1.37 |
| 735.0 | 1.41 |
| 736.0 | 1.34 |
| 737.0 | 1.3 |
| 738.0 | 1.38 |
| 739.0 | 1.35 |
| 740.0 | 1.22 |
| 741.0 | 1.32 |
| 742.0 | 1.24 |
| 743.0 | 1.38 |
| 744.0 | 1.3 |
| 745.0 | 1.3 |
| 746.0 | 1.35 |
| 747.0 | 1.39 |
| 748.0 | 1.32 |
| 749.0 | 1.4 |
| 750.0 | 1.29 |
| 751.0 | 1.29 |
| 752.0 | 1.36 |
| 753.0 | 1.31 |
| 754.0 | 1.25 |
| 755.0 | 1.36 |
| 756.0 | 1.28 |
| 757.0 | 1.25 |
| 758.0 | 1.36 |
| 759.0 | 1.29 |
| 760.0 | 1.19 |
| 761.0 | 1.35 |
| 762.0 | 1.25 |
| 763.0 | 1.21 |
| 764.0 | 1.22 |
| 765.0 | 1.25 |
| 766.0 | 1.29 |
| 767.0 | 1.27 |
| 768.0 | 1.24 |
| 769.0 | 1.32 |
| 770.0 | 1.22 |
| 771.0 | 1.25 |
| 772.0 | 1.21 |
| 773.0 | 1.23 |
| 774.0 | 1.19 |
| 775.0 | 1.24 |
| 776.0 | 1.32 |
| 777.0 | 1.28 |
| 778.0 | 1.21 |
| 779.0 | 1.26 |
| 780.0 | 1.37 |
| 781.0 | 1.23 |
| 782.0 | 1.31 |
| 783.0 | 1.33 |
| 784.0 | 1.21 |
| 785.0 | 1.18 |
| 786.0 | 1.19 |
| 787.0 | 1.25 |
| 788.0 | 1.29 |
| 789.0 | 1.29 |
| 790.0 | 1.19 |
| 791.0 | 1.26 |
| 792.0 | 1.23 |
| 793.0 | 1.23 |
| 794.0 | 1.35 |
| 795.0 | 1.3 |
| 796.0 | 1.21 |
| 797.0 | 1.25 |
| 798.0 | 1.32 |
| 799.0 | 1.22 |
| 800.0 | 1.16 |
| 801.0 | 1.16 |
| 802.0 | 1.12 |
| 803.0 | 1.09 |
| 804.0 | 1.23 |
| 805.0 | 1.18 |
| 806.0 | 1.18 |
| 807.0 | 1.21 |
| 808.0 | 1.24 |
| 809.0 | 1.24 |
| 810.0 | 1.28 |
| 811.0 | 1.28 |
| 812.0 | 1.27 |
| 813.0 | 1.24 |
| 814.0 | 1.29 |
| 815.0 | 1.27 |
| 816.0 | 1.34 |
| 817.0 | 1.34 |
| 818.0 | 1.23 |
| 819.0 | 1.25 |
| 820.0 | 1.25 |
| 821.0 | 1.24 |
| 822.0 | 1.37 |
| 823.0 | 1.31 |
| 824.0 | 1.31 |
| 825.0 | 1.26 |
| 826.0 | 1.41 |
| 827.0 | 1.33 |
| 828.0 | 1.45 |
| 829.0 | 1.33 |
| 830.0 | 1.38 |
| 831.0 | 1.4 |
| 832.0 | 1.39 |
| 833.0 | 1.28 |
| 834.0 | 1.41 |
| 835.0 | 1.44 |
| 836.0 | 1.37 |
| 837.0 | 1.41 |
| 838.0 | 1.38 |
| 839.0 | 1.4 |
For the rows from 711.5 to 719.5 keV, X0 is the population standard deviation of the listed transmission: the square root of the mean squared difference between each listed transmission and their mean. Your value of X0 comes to 0.049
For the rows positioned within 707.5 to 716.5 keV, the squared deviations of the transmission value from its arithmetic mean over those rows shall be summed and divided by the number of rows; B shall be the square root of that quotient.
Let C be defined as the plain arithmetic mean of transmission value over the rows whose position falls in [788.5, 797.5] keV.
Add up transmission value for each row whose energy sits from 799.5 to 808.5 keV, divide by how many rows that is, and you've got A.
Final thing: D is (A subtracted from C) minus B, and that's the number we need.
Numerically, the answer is 0.04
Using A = 1.17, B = 0.043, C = 1.26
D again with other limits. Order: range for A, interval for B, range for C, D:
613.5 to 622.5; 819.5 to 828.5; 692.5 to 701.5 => -0.04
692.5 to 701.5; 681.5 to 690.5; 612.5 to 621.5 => -0.10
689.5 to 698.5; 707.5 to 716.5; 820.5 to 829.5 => -0.11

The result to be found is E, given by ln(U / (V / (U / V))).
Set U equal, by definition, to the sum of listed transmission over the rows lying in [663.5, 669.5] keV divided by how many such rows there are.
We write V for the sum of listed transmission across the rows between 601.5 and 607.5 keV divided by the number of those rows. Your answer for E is 0.4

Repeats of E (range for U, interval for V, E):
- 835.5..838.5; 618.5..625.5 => 0.0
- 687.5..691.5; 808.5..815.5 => 0.2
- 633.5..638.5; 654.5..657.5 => 0.0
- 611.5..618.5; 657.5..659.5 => -0.3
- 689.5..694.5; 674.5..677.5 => -0.4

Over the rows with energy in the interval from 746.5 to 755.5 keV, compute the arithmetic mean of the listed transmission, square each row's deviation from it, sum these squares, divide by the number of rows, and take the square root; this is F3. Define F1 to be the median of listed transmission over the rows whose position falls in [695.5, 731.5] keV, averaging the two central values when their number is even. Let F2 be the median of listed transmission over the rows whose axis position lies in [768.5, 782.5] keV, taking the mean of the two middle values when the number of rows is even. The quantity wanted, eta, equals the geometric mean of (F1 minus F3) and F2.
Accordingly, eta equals 1.29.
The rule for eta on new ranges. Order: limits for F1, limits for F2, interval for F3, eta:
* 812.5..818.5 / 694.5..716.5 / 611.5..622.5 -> 1.31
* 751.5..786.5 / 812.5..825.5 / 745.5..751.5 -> 1.24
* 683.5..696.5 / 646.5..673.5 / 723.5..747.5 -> 1.49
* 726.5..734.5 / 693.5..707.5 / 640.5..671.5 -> 1.32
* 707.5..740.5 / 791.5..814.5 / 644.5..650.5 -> 1.26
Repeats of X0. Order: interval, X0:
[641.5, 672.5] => 0.095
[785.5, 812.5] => 0.059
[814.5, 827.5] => 0.054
